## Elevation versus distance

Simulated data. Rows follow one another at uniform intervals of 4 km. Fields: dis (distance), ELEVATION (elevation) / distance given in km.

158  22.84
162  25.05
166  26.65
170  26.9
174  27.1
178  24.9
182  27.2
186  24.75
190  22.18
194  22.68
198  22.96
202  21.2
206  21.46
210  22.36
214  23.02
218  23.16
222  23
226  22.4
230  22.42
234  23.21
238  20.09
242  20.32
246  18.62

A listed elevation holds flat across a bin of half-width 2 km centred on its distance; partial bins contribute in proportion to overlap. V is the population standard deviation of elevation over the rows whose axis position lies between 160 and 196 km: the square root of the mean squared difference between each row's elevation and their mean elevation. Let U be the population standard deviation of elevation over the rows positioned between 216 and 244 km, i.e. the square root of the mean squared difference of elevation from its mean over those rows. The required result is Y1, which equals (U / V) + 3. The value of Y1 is 3.7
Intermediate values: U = 1.23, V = 1.77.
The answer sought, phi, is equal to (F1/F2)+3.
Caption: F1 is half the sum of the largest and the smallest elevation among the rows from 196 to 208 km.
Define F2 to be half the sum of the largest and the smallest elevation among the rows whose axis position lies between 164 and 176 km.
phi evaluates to 3.82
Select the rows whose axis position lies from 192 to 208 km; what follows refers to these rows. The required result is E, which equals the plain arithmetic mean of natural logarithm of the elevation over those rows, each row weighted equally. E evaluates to 3.09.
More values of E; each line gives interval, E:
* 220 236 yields 3.12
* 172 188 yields 3.26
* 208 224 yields 3.13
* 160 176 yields 3.27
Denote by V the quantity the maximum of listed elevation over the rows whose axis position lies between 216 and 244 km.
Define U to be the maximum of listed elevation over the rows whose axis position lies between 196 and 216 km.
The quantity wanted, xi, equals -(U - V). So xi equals 0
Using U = 23.02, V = 23.21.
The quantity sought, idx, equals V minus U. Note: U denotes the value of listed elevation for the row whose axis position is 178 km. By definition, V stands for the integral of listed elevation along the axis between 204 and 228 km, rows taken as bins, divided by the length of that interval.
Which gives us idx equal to -2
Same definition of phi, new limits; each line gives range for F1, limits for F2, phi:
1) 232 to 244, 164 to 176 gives 3.81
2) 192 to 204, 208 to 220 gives 3.97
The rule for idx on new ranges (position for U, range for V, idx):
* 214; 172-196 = 2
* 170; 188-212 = -5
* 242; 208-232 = 2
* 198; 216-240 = -1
